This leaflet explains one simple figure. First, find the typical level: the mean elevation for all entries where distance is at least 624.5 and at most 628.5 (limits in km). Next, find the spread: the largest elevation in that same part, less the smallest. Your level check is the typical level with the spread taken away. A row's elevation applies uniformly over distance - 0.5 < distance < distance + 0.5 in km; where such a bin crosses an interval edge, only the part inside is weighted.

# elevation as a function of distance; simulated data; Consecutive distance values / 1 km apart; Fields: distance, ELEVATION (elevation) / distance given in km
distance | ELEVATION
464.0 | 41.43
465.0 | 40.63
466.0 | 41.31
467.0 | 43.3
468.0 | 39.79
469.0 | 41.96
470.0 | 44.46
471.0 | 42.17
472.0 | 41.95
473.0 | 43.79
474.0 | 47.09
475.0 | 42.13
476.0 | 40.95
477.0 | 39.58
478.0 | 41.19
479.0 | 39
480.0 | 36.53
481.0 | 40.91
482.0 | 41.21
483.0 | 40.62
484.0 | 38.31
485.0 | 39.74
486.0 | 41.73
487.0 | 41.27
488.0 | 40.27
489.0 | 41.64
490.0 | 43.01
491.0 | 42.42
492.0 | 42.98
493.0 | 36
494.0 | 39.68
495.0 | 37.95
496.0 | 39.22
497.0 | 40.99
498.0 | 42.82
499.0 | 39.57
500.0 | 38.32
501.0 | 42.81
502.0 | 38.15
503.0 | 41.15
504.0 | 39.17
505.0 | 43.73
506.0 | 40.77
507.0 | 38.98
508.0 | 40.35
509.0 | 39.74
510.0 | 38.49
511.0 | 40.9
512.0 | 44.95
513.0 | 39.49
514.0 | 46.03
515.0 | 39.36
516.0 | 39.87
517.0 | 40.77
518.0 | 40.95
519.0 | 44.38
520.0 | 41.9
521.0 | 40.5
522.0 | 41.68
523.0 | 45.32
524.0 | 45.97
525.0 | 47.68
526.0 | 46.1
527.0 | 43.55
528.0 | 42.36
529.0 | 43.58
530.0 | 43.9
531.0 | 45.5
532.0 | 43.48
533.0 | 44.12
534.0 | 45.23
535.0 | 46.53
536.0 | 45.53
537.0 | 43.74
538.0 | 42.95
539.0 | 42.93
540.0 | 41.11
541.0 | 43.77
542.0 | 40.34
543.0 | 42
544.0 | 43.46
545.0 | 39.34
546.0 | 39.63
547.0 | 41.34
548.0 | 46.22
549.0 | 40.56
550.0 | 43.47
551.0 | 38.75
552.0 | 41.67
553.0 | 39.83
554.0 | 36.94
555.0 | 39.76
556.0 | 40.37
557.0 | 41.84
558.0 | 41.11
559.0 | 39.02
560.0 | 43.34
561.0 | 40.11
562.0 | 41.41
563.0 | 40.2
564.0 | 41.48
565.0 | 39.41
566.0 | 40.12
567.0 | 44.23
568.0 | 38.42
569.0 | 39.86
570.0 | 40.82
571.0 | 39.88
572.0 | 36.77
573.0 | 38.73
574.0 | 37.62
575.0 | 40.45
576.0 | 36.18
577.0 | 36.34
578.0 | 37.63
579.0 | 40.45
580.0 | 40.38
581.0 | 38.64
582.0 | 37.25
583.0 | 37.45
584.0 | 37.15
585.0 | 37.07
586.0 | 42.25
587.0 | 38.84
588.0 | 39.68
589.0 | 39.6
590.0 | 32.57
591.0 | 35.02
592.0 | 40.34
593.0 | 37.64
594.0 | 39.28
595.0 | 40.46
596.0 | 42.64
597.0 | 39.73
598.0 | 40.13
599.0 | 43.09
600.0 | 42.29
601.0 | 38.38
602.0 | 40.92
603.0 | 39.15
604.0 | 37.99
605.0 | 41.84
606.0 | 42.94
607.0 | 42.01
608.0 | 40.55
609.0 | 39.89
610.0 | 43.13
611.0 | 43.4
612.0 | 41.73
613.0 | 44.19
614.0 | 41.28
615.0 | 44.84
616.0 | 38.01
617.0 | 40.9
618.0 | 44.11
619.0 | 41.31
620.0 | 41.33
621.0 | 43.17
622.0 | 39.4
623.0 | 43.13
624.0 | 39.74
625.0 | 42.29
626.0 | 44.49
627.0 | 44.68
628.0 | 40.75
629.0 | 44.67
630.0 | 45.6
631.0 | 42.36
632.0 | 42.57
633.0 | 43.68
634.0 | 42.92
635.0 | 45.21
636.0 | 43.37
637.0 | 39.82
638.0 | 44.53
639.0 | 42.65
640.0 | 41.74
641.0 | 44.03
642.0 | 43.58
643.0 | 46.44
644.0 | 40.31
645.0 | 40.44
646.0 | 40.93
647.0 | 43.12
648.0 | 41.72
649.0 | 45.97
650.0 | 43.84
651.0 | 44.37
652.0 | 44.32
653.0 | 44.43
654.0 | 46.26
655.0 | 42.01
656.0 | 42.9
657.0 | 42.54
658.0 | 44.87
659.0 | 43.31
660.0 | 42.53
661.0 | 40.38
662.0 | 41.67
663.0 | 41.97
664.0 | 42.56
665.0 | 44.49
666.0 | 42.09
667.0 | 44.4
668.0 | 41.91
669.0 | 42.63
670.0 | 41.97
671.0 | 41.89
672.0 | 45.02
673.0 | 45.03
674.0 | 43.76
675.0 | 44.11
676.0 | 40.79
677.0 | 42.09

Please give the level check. 39.1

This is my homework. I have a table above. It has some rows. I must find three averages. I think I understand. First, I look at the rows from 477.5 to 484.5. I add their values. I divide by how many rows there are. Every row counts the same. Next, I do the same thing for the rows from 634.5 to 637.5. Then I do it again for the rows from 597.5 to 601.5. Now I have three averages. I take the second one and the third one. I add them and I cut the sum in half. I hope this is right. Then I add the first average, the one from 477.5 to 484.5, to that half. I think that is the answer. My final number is 81.6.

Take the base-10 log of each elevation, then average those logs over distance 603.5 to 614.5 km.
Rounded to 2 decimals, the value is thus 1.62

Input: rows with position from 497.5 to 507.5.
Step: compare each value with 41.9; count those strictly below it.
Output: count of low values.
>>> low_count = 7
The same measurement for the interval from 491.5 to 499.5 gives 6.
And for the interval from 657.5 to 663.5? 2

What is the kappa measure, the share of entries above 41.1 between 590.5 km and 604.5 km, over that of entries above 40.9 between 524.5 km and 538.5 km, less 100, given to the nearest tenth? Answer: -99.8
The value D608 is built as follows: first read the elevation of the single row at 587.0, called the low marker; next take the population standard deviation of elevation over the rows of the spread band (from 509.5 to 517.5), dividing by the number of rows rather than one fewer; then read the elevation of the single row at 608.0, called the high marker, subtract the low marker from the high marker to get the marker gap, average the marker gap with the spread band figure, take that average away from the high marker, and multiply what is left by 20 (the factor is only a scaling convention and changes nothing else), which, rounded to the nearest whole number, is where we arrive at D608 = 768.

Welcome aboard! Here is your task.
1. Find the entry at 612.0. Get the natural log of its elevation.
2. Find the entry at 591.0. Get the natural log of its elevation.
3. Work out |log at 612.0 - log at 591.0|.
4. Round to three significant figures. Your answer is 0.175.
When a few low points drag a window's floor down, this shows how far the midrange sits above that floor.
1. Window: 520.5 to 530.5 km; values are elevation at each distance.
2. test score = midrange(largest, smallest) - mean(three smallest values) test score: 2.58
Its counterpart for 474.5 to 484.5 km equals 1.38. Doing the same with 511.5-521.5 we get 3.12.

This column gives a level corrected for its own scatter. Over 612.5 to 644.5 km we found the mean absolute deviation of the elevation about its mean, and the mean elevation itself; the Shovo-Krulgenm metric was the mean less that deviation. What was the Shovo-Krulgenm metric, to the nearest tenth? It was 41.1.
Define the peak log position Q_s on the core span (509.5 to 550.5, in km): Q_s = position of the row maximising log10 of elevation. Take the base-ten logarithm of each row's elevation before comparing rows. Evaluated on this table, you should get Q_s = 525.0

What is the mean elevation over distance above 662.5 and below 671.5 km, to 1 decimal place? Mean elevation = 42.7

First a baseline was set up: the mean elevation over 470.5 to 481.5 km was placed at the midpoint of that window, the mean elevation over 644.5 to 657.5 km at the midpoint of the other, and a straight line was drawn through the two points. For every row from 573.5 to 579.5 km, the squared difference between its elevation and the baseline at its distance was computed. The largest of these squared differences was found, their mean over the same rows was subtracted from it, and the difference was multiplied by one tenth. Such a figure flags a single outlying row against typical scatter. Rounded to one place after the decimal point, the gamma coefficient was 1.8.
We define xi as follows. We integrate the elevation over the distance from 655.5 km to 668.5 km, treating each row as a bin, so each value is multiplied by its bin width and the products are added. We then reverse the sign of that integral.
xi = -556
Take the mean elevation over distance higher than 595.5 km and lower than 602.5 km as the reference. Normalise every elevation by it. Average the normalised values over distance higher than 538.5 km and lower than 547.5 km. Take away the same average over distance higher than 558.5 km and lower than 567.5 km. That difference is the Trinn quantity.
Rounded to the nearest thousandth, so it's 0.012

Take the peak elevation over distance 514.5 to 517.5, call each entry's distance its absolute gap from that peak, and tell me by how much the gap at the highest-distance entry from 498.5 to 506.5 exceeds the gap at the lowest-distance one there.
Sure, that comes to -1.2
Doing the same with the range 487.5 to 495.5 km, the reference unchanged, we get 2.3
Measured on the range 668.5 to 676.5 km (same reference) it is -1.8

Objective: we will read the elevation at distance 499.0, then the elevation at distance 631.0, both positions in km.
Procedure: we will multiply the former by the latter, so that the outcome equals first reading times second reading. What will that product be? 1676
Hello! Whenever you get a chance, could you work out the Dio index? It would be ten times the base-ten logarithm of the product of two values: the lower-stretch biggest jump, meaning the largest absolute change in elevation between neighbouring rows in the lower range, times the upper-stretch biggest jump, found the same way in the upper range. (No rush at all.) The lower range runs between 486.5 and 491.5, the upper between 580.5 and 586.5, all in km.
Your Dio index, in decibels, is 8.5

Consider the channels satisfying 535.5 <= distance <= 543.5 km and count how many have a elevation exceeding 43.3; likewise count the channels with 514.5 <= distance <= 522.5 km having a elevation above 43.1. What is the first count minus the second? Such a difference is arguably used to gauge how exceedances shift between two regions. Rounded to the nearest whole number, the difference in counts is 2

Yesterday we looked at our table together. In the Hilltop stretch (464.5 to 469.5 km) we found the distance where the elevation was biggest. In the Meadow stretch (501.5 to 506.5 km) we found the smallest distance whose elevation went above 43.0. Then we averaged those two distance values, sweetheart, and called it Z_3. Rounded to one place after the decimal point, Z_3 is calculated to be 486.0 km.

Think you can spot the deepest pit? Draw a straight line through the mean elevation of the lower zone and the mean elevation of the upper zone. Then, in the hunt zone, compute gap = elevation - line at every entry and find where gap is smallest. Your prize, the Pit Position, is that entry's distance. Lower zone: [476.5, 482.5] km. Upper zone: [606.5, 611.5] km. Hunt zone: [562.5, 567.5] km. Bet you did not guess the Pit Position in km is 565.0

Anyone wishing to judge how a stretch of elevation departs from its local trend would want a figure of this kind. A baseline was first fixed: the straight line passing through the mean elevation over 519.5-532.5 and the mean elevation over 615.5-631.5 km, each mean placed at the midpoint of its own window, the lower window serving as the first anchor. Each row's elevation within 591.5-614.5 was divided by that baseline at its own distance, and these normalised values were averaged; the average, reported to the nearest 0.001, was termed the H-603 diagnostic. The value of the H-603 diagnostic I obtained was 0.962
